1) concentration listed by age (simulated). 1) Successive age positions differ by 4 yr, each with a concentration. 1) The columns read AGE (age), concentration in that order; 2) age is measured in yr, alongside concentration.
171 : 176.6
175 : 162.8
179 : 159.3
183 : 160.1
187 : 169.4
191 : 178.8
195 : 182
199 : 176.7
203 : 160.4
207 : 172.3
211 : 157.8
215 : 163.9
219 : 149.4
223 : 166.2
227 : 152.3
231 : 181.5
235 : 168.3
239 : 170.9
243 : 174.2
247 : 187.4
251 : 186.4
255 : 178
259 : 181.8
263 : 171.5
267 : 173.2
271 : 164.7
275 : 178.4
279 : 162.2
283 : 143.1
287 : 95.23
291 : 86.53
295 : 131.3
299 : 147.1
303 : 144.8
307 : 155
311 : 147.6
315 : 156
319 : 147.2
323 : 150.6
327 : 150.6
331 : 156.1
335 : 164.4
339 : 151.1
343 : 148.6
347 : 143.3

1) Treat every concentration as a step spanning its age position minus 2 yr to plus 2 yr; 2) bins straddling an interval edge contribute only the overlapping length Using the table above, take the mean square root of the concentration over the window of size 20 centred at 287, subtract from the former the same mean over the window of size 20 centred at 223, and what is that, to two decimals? -1.70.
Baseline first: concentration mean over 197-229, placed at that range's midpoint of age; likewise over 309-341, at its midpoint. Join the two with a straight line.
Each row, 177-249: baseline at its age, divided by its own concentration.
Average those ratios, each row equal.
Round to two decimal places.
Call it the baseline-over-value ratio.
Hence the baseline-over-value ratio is 0.97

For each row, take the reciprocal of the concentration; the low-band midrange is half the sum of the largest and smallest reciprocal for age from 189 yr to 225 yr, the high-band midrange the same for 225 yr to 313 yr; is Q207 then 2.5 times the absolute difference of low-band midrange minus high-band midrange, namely 0.0059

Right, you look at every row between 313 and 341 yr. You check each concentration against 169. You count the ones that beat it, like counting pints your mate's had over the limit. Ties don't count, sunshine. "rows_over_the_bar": 0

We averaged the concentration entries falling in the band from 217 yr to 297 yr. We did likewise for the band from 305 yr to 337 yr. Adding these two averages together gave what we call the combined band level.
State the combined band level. 314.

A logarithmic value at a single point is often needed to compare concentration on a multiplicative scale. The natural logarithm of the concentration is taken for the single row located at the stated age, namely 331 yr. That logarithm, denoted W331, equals 5.05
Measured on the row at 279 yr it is 5.09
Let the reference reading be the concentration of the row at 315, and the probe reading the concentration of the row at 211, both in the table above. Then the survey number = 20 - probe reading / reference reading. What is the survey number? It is 19.0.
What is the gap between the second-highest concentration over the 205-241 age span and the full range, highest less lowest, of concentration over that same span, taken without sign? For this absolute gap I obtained 140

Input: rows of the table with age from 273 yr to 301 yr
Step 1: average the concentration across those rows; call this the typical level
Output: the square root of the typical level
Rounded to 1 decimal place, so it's 11.6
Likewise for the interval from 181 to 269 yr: 13.1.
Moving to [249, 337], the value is 12.4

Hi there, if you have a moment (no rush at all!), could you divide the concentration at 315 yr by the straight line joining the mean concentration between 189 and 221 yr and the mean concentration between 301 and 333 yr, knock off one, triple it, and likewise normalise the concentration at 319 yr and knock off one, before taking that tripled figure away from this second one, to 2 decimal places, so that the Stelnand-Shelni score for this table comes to -0.12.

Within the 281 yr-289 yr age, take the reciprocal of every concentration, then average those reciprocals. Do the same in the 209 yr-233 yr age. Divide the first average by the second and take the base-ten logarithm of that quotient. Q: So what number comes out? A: 0.15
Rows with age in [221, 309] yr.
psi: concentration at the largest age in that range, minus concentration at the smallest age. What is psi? -11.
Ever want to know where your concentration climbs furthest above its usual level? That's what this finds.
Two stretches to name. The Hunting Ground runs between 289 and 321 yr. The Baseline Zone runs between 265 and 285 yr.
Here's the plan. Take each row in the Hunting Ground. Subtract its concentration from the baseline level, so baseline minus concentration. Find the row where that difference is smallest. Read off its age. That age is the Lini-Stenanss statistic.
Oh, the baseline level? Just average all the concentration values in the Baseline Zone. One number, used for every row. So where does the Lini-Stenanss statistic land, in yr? 315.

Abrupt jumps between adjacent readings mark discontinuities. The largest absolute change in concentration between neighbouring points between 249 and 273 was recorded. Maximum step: 10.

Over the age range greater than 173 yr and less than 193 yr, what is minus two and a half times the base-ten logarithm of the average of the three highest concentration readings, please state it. -5.58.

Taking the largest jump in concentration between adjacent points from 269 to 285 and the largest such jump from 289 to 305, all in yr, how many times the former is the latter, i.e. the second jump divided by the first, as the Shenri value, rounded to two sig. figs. 2.3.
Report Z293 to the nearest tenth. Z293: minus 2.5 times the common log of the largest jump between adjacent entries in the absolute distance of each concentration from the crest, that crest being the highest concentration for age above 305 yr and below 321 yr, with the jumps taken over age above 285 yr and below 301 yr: -4.1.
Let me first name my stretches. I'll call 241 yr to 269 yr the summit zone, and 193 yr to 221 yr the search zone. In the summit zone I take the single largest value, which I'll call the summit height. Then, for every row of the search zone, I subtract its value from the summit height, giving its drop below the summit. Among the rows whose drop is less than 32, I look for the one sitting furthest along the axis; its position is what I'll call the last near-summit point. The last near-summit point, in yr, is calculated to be 215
